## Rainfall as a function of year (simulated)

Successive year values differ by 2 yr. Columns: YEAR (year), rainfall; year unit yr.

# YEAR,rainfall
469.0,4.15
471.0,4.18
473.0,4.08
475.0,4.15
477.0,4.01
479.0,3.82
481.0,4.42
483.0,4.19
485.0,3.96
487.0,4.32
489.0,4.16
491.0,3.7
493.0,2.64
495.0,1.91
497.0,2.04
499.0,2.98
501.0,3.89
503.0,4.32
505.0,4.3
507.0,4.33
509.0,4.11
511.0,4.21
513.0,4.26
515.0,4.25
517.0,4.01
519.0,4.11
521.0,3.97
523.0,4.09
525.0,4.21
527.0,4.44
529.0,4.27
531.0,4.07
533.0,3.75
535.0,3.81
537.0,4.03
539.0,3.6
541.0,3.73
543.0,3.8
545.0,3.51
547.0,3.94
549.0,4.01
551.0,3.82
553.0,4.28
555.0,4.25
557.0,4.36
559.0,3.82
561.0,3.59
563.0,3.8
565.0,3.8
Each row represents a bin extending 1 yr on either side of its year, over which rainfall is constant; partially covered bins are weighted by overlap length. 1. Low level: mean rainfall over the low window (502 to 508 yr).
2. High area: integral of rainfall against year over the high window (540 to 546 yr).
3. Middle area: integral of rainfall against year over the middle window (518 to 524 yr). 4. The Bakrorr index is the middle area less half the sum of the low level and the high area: 11.1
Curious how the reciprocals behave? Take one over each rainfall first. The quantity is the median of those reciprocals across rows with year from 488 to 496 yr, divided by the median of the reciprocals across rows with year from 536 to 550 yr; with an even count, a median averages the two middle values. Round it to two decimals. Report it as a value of 1.23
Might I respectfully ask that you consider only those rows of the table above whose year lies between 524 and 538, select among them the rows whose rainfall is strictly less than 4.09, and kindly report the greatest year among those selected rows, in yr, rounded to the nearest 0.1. 537.0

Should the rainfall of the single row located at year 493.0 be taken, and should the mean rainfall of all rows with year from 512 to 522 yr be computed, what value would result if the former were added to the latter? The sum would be 6.8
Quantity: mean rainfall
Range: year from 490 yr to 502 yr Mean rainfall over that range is 2.86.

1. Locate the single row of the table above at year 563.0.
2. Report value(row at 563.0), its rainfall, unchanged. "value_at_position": 3.8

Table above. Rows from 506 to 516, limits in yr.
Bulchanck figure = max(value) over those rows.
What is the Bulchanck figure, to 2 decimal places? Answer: 4.33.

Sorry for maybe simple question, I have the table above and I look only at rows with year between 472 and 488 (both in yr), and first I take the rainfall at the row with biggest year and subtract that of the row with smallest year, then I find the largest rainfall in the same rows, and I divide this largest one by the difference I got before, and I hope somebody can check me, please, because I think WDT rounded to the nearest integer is 18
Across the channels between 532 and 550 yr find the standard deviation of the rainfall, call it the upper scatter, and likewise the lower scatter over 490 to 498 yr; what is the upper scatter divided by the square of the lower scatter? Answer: 0.3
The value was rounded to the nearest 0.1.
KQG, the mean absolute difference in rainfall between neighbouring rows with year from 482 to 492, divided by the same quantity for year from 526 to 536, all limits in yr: 1.6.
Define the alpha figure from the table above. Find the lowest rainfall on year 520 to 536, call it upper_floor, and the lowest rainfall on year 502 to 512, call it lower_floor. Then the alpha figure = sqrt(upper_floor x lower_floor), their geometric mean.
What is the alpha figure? 3.93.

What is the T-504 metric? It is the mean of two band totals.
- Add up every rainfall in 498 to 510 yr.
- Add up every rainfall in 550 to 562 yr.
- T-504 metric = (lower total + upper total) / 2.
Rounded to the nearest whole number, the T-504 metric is 24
